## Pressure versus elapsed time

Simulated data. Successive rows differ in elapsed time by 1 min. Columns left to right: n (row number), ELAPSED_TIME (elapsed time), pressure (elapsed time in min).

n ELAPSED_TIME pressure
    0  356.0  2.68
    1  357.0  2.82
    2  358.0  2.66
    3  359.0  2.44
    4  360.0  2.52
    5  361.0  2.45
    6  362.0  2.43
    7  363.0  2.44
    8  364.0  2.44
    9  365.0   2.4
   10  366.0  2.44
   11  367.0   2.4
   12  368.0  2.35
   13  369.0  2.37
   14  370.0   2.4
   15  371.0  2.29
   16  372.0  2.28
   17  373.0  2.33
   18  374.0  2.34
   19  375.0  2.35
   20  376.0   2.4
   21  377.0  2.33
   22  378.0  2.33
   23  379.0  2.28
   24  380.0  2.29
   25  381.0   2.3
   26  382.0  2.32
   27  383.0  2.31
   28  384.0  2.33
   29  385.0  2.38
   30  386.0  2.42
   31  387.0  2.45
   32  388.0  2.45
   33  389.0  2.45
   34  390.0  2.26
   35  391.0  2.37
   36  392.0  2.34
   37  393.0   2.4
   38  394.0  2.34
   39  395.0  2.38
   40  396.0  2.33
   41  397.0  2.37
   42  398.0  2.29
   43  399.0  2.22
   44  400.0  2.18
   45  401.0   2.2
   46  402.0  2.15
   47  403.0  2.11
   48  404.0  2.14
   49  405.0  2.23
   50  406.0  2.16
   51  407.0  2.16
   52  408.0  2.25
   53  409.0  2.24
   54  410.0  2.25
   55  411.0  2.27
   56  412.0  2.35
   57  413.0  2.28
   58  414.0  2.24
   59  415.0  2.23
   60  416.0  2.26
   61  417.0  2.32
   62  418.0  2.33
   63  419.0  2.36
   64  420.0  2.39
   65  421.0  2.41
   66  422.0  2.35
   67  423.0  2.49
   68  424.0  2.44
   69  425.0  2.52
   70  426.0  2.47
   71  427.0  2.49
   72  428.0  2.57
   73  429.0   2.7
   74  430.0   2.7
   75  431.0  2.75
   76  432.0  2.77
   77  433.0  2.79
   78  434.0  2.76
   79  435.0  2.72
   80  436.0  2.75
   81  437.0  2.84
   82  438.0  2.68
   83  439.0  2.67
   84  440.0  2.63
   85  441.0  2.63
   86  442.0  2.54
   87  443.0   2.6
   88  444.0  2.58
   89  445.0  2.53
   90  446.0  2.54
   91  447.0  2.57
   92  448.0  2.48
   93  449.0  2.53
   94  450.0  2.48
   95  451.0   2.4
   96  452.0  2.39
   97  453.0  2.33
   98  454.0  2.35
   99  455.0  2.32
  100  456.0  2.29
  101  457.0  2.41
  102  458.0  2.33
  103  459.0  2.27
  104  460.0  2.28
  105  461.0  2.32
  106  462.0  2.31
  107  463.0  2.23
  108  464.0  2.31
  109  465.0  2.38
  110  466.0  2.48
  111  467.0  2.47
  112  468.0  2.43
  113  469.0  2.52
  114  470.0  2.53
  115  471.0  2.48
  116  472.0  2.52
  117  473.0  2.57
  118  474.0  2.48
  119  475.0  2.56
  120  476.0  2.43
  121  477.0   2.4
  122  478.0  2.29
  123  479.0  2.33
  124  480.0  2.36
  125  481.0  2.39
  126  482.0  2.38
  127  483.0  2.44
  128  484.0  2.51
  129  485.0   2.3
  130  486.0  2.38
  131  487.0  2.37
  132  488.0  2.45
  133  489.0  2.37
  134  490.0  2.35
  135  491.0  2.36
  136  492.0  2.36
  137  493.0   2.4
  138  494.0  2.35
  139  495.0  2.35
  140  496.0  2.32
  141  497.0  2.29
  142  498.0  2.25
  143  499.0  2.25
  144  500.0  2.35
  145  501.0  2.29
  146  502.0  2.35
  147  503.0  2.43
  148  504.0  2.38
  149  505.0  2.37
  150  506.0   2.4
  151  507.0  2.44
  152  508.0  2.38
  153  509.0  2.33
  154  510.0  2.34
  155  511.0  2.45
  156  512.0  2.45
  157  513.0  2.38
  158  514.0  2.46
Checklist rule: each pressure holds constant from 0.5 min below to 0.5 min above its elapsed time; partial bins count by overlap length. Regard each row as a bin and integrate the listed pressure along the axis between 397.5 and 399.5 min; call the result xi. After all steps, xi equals 5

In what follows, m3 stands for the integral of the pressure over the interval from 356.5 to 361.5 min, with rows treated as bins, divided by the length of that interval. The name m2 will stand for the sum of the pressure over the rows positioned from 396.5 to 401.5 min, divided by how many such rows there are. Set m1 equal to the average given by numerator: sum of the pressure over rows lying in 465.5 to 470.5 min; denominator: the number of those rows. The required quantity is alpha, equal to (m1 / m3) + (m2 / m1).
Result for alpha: 1.87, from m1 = 2.49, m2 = 2.25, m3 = 2.58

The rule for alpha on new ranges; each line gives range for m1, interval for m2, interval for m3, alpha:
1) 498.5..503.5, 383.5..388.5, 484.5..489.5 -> 2.01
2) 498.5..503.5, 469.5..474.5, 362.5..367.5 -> 2.04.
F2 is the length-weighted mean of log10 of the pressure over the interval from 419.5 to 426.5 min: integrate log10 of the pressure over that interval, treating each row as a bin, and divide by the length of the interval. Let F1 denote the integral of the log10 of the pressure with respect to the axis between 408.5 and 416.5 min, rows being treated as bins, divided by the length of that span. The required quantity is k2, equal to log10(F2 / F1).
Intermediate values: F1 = 0.355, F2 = 0.387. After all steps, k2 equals 0.037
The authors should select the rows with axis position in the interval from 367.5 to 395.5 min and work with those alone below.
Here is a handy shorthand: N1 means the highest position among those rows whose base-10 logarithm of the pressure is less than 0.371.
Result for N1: 394.0 min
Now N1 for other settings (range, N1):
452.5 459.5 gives 459.0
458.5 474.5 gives 464.0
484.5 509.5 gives 509.0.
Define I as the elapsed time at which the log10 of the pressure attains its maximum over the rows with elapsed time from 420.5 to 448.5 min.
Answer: 437.0 min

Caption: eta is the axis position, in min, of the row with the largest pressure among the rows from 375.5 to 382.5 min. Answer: 376.0 min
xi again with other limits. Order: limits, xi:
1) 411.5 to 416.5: 11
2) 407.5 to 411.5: 9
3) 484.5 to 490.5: 14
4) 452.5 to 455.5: 7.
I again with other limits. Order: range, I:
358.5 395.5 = 360.0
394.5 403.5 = 395.0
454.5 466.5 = 466.0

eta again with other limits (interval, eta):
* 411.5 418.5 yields 412.0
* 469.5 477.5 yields 473.0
